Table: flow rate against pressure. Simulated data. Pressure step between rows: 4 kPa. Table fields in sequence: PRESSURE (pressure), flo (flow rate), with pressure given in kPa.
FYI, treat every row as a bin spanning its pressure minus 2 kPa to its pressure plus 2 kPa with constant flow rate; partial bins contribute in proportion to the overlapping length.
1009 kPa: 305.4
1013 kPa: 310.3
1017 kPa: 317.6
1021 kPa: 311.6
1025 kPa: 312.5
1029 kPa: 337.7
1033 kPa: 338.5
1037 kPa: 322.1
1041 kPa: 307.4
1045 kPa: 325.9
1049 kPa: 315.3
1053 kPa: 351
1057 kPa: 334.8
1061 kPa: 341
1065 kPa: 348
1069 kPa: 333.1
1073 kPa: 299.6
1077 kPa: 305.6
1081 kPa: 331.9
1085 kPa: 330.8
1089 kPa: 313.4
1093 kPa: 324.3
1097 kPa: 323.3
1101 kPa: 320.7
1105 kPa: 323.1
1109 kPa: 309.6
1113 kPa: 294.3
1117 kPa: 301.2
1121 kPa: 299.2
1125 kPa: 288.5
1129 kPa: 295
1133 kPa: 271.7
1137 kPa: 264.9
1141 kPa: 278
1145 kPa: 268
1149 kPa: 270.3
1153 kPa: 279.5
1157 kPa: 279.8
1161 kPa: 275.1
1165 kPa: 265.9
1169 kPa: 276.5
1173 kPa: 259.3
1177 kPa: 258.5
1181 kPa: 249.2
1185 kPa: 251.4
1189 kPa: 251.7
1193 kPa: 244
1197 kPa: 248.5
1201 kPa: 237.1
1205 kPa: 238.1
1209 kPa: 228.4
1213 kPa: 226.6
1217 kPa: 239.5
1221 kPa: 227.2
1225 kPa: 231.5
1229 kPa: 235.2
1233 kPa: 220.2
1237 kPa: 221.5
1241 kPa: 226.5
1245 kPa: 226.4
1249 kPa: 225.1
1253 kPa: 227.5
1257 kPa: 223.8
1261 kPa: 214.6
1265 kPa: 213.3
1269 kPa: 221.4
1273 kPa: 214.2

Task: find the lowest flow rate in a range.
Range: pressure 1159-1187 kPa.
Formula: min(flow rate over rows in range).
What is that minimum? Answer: 249.2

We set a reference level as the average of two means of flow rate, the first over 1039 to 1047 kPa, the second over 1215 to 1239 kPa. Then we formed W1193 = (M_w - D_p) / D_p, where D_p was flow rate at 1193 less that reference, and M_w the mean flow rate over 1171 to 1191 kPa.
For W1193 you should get -10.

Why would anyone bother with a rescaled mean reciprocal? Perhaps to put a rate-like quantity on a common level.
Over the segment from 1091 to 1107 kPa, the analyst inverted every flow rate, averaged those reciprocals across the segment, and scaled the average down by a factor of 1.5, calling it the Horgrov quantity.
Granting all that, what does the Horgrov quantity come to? 0.0021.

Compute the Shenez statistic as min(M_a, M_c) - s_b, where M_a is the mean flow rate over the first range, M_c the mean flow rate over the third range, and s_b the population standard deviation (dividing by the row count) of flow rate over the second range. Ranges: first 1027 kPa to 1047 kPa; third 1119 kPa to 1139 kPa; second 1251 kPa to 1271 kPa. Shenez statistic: 278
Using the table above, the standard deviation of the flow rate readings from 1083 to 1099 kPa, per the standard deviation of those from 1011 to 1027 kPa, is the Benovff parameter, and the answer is 2.2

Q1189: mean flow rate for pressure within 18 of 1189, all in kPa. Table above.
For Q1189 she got 249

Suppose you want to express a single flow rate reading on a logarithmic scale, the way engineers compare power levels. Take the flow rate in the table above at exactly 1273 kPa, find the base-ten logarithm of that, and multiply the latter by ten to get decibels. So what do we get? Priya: 23.3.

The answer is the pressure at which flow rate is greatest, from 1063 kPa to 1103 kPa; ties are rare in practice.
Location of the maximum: 1065 kPa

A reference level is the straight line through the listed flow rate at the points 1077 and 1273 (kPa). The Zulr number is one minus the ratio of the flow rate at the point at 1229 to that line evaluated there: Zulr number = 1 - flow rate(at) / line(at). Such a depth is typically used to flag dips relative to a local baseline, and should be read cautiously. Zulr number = 0.00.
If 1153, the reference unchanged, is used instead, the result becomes -0.03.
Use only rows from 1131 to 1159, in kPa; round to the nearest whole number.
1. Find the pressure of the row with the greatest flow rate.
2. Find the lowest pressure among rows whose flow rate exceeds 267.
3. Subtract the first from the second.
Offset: -24 kPa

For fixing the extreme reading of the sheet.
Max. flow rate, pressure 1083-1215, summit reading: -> 330.8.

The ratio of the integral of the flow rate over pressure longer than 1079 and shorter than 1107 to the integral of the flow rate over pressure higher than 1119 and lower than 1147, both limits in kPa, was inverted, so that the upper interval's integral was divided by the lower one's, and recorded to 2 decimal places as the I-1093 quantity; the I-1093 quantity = 0.87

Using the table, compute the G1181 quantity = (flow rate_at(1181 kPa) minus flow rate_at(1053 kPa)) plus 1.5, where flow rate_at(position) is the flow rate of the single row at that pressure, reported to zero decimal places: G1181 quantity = -100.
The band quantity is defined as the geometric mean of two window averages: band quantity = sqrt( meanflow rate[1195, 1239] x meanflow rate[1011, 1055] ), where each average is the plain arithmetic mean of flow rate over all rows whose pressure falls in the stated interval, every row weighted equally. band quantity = 274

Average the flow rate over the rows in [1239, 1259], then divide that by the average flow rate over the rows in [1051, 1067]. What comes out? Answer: 0.66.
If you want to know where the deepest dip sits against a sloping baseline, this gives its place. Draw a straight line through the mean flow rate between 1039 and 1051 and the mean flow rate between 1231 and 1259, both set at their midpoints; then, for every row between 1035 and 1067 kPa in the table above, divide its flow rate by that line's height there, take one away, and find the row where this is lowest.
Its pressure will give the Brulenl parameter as 1041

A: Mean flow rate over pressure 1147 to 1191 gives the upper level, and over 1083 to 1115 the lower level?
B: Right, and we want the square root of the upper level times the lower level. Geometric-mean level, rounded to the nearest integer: 290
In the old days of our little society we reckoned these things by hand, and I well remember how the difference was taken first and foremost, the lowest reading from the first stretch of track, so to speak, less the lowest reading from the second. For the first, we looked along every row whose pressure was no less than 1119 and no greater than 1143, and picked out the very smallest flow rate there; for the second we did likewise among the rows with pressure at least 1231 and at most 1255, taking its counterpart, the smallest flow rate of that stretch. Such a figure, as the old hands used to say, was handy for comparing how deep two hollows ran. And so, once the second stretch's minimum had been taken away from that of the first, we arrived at 45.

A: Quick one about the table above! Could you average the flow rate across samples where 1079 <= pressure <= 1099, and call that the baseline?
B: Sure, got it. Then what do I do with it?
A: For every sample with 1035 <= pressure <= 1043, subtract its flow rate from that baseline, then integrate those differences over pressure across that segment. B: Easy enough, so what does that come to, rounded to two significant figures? 80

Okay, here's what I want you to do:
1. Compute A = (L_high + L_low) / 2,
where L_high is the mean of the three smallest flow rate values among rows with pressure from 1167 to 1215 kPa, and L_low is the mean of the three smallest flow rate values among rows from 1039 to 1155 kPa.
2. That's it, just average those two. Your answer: 249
